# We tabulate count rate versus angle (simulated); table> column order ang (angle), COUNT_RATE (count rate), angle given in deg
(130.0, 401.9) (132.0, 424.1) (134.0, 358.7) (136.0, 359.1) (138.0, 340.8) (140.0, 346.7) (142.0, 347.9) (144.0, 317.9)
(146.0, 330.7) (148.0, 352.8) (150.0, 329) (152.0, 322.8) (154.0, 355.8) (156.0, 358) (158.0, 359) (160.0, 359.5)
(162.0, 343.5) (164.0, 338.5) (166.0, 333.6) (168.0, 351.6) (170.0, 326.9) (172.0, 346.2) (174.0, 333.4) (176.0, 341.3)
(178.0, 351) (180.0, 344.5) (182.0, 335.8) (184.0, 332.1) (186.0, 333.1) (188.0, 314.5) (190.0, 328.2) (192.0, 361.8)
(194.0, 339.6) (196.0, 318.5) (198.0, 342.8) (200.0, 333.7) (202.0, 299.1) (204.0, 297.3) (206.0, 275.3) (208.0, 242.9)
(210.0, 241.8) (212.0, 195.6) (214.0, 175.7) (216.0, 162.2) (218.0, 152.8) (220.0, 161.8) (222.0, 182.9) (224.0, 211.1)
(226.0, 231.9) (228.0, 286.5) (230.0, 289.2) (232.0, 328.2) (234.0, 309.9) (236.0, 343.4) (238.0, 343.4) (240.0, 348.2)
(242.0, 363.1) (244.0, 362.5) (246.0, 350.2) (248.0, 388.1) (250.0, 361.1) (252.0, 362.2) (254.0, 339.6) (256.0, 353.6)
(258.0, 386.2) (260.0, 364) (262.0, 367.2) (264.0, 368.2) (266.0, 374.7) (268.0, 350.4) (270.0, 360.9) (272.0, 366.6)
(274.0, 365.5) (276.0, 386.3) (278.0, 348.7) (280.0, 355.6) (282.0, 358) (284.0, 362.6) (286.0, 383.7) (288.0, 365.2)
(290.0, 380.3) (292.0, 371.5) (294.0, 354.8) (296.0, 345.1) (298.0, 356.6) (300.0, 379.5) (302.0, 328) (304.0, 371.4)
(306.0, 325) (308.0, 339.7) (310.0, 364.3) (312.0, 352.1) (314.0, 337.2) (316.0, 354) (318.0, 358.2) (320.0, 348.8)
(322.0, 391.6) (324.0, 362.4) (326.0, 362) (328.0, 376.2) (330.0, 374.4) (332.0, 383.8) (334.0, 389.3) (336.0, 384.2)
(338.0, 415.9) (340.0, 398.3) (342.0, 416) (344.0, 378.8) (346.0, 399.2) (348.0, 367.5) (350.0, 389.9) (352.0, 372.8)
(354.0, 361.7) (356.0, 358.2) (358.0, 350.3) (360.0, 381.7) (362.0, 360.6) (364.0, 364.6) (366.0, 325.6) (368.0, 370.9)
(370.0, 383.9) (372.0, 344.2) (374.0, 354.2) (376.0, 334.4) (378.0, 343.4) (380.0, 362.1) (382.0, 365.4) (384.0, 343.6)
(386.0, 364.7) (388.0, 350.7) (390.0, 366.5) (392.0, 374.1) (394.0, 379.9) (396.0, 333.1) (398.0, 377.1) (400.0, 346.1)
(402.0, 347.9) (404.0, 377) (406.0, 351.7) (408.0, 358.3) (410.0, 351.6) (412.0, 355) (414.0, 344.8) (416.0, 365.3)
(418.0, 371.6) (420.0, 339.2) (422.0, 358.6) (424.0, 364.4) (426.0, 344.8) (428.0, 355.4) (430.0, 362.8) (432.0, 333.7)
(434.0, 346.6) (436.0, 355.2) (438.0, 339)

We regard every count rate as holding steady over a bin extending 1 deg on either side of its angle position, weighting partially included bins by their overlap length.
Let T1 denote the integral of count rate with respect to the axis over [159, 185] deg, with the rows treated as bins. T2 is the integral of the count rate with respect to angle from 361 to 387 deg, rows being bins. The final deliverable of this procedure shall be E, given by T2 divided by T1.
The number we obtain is 1.04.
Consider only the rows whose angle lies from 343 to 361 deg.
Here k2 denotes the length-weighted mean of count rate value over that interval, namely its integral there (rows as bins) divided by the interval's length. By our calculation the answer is 373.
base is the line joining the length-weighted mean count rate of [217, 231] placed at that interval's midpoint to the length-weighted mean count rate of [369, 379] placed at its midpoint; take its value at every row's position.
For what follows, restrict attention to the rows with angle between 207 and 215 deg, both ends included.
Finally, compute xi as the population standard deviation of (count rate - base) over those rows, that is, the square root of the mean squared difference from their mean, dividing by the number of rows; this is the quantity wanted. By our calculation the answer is 31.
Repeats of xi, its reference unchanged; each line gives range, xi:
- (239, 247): 7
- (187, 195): 16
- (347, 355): 11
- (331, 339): 12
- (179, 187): 7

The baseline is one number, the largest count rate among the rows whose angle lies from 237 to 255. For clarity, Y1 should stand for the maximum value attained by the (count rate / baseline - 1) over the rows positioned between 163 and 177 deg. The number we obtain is -0.094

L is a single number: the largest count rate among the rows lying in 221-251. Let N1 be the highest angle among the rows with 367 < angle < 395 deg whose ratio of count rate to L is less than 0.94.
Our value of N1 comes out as 388.0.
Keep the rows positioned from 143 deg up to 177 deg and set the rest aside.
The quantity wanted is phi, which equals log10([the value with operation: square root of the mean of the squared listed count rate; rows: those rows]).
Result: 2.533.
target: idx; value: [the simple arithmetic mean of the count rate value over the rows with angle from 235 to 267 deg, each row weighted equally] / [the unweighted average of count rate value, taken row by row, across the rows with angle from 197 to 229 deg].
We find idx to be 1.52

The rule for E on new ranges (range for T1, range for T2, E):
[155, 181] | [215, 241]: 0.75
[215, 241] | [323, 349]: 1.49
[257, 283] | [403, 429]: 0.98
